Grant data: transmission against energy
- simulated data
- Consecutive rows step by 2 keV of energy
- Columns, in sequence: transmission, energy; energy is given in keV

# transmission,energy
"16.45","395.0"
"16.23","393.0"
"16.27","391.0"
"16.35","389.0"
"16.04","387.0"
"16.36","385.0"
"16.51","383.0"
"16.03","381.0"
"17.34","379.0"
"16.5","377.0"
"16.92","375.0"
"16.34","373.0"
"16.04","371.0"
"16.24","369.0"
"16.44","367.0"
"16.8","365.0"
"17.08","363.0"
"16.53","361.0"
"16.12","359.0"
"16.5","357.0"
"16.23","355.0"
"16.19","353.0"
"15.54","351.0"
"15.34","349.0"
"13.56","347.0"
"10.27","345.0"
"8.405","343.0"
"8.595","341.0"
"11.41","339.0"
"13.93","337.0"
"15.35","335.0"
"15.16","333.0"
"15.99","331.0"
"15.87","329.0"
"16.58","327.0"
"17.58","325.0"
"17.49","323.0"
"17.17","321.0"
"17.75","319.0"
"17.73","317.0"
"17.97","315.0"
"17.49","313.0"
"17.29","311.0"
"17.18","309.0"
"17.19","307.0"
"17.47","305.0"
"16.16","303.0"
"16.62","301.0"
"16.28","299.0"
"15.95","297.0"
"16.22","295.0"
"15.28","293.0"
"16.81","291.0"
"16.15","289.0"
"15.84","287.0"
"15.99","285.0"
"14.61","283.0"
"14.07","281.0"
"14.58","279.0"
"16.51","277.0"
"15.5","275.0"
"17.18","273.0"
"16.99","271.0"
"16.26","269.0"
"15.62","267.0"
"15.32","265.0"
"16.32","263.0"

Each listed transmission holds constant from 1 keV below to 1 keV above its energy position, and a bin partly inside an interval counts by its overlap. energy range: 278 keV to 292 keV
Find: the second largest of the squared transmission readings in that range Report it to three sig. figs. 261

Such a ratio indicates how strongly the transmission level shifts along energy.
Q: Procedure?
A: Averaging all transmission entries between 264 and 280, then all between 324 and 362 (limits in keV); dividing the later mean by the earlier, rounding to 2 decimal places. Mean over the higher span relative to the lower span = 0.91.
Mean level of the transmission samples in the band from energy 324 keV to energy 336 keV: 16.1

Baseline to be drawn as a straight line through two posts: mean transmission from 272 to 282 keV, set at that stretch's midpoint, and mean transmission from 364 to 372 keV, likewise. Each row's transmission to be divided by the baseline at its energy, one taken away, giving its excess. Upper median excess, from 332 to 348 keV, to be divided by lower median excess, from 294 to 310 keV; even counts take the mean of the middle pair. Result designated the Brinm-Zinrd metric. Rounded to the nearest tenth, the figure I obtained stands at -5.3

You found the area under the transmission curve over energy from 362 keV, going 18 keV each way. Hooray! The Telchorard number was 572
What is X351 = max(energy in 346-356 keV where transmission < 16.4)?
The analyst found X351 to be 355.0 keV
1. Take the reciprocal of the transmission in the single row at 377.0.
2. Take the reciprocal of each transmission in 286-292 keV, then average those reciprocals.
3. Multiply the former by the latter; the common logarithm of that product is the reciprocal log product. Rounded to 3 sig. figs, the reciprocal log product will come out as -2.43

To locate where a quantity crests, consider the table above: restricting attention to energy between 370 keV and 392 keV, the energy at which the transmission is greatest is 379.0 keV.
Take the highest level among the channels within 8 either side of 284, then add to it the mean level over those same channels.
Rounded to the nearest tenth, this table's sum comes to 32.4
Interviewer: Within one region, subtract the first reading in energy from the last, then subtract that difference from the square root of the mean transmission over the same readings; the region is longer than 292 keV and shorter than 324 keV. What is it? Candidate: 1.9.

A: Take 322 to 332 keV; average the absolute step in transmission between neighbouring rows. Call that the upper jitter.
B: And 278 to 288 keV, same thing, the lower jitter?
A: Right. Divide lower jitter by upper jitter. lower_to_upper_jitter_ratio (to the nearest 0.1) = 1.3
